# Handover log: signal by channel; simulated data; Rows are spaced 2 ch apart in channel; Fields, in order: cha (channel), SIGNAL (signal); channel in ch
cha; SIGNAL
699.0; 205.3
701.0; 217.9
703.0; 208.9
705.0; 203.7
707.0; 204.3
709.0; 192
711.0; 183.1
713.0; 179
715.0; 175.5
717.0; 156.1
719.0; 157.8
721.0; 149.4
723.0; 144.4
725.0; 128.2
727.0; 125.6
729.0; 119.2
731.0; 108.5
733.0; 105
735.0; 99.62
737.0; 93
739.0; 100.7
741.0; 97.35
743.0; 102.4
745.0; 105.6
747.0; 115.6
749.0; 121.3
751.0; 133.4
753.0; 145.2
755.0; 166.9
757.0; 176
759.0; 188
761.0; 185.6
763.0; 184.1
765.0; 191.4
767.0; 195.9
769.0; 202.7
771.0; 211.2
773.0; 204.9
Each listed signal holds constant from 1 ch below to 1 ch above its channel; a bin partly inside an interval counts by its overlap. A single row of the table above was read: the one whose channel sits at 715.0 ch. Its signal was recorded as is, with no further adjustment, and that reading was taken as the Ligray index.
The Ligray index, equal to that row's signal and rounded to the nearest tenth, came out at 175.5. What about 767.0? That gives 195.9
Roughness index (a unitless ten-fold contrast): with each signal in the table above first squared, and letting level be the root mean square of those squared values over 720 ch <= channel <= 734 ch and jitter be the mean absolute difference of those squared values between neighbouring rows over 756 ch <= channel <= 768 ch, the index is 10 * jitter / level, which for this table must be 1.25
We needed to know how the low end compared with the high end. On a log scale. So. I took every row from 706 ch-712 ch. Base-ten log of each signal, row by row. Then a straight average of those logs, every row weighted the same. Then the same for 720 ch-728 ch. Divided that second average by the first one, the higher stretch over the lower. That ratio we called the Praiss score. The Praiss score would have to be 0.93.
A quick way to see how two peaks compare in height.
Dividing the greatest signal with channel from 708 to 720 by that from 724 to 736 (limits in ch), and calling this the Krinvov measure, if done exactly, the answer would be 1.5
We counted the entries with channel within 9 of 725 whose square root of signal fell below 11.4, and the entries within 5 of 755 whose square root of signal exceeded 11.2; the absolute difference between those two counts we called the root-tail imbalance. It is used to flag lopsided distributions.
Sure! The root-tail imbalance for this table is 0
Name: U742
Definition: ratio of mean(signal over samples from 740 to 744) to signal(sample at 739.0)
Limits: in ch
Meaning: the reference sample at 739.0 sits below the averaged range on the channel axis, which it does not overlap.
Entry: 1.0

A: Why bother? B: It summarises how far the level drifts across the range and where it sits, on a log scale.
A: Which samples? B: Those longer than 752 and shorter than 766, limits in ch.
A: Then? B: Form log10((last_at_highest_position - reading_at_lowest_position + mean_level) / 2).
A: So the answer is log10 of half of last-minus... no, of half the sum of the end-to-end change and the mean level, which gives 2.05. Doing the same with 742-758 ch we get 2.01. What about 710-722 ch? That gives 1.82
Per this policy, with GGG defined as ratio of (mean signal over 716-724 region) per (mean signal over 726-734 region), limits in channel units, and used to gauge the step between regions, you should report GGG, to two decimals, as 1.33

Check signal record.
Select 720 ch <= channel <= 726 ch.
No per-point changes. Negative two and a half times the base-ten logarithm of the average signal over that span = -5.37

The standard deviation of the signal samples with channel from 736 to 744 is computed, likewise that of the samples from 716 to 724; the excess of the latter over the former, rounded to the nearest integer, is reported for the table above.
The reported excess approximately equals 2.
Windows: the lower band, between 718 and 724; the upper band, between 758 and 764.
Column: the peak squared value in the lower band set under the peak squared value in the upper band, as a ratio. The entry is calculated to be 1.4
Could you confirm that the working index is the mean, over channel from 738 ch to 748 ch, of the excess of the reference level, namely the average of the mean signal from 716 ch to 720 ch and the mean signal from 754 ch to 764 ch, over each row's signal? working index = 64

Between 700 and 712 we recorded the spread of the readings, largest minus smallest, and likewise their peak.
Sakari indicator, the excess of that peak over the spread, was 183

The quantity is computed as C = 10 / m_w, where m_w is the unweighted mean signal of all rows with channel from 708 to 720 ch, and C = 0.057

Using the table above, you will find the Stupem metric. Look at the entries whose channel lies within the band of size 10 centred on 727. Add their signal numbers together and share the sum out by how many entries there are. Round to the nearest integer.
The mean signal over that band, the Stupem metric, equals 125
